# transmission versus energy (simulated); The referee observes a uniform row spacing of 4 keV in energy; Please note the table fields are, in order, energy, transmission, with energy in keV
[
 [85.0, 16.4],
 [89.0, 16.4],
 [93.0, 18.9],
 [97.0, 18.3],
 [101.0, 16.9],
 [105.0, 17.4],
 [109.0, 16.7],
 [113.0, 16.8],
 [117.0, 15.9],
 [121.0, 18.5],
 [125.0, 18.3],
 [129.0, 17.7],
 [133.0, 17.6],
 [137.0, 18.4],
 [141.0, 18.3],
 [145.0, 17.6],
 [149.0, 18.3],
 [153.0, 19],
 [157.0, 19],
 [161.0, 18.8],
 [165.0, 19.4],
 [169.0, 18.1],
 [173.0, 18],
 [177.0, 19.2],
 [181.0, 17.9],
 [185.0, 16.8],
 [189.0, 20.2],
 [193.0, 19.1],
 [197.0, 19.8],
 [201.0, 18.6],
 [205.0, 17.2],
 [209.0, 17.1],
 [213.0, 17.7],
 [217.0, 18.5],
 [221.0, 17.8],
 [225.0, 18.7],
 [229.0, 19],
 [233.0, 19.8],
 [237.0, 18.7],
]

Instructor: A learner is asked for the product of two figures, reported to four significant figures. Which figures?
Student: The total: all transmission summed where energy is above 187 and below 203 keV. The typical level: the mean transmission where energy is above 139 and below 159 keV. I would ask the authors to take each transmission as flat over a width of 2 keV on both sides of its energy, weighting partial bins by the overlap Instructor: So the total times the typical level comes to 1433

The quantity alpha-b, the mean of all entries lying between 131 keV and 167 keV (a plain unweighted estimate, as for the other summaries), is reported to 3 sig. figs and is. 18.5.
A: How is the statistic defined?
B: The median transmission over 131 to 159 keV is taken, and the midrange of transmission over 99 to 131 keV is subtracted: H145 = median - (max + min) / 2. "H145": 1.1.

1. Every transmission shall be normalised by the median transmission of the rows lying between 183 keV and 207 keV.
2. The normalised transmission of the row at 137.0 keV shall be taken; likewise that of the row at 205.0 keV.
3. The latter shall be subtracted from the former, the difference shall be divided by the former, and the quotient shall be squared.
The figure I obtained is 0.0043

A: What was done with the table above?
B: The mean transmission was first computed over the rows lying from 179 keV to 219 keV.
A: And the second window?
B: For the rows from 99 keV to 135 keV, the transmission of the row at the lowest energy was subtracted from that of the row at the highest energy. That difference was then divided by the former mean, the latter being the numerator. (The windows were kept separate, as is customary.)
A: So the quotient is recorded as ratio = 0.0383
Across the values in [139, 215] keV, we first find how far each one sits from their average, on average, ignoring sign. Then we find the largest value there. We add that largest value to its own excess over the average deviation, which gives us 39.6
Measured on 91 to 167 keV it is 38.0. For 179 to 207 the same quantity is 39.4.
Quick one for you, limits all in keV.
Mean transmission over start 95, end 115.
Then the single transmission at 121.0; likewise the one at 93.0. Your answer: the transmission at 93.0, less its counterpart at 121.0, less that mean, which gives -17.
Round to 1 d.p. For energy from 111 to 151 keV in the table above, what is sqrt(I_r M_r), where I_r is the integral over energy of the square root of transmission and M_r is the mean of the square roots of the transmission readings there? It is 26.6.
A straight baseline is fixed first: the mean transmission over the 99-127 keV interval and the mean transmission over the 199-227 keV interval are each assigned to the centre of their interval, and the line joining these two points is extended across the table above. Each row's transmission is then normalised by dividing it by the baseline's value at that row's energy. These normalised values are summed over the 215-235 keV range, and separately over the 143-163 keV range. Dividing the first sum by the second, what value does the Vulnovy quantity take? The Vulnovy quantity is 0.98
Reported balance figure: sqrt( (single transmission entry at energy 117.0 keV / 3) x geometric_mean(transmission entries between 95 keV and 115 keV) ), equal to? 9.6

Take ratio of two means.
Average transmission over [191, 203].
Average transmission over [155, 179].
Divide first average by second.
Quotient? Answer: 1.02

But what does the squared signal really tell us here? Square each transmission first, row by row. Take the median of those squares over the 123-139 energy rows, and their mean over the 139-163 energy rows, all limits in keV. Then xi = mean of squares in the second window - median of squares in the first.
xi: 18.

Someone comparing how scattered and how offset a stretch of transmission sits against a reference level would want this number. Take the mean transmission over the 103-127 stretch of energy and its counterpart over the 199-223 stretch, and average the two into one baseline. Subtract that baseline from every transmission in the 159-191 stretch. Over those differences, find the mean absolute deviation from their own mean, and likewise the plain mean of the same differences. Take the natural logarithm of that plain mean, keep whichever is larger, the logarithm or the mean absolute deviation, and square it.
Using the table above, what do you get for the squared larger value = 0.7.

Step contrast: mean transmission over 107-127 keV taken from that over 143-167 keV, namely 1.44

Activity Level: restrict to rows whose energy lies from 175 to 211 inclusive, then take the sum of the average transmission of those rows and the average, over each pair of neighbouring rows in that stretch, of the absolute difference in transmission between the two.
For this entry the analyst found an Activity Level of 19.7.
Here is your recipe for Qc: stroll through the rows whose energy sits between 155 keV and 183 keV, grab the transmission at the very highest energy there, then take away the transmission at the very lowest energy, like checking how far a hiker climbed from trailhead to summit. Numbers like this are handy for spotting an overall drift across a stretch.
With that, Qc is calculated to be -1.1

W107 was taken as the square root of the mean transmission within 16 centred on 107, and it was 4.12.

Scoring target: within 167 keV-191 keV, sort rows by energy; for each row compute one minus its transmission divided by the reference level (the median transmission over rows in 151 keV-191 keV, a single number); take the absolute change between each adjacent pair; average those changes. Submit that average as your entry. 0.075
